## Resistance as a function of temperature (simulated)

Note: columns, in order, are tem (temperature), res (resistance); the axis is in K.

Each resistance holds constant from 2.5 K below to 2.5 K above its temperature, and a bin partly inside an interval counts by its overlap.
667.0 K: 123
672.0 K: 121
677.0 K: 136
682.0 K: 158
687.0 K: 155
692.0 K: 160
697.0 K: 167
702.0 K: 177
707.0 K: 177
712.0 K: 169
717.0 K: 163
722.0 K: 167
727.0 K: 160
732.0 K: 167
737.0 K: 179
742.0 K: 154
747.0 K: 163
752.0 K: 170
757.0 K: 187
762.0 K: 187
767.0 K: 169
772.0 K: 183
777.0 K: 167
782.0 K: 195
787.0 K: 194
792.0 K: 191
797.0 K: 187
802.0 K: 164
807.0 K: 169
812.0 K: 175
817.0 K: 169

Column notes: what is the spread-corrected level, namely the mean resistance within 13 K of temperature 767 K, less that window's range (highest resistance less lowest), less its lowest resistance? -8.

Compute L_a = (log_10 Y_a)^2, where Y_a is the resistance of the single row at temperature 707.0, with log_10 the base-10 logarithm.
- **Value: 5.05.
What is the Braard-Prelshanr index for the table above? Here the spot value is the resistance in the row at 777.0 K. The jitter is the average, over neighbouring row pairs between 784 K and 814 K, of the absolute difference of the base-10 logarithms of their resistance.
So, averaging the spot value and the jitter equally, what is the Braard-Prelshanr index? 84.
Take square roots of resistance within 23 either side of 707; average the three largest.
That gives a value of 13.20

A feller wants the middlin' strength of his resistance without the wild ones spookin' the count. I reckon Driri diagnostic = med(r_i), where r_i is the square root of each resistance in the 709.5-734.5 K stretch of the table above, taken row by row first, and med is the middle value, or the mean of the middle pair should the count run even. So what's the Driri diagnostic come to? 12.9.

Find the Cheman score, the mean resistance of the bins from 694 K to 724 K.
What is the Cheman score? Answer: 170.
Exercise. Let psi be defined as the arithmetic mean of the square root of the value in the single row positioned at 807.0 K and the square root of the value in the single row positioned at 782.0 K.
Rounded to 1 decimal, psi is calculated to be 13.5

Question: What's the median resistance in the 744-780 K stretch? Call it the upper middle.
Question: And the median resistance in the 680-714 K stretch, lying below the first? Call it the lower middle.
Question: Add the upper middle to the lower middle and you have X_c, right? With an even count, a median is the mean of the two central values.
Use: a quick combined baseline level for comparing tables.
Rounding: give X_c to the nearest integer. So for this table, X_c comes 337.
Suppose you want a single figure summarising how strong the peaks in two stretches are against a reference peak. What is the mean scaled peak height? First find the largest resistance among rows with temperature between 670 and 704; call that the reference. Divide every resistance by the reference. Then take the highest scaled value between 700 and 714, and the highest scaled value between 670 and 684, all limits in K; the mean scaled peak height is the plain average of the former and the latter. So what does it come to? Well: 0.95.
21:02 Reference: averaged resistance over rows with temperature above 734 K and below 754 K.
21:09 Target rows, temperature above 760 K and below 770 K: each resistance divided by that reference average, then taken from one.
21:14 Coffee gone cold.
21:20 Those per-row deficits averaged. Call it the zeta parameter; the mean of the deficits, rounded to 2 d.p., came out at -0.07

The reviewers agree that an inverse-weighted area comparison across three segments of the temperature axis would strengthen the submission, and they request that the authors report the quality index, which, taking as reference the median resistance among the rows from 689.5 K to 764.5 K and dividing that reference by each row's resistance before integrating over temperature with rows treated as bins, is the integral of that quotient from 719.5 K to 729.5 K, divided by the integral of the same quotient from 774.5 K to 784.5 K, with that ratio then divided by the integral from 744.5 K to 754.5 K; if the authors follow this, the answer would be 0.110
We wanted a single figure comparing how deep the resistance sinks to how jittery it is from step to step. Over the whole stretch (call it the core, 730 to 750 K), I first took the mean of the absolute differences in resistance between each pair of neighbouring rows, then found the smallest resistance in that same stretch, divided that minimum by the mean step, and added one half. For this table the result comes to 11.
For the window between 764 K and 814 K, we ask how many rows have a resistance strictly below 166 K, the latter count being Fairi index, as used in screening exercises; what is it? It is 1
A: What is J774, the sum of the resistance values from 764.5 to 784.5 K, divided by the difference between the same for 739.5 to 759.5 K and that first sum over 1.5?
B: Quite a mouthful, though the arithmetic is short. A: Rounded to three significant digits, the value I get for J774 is 3.61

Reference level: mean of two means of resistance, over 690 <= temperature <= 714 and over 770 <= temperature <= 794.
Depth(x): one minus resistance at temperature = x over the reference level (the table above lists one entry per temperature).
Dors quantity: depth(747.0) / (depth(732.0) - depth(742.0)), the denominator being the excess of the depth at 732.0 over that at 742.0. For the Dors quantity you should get -1.2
